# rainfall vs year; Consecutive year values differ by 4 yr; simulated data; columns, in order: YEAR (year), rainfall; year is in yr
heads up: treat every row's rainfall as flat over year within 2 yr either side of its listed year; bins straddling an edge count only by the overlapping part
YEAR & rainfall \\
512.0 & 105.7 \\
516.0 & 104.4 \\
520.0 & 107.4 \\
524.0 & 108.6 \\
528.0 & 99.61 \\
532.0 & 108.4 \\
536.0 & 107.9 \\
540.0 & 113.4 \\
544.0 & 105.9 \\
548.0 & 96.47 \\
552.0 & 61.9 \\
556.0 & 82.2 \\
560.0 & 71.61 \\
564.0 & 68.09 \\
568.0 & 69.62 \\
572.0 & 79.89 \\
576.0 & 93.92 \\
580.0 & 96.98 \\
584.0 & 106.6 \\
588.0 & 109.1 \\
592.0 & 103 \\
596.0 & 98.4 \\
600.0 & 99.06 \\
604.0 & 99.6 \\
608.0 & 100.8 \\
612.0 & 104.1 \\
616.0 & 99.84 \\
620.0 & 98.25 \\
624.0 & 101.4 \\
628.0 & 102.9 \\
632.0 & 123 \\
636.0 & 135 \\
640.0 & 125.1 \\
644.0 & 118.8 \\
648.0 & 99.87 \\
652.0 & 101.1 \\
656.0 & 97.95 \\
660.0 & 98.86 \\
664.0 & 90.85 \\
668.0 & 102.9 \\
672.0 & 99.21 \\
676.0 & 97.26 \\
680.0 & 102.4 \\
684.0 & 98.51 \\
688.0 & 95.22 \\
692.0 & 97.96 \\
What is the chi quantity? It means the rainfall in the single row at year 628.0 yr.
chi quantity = 102.9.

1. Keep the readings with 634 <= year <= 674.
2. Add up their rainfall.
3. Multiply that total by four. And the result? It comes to 4279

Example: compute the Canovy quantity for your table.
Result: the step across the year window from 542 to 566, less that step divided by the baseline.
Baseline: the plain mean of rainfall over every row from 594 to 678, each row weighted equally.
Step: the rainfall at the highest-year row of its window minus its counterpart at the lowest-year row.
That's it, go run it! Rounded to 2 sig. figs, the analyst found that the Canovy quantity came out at -37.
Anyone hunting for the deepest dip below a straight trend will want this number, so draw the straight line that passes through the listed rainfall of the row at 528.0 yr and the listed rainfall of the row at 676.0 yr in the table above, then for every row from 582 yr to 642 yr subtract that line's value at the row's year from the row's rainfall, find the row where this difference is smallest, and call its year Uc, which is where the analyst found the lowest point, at 596.0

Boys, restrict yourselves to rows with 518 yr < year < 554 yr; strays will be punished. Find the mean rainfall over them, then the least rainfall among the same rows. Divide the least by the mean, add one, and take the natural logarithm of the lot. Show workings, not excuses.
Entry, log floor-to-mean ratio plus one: 0.48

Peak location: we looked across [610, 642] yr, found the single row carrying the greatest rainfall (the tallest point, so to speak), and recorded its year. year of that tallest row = 636.0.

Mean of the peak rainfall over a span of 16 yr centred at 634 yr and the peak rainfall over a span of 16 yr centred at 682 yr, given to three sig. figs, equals 119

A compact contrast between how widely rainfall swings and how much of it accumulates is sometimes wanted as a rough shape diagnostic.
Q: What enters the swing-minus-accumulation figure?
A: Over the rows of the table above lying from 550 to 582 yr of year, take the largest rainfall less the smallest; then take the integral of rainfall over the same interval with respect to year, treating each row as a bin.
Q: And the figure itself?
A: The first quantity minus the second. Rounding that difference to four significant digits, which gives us -2462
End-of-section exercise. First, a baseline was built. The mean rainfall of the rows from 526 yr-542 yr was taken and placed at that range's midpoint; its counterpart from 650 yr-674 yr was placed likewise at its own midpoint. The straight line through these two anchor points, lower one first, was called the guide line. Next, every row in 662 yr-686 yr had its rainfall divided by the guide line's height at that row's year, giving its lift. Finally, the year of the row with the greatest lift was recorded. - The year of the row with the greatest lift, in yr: 680.0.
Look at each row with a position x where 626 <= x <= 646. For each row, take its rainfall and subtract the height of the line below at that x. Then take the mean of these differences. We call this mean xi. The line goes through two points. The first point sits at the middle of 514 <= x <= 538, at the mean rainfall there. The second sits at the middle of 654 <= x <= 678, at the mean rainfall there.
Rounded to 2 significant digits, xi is 21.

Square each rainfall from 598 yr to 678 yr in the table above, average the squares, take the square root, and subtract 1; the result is 104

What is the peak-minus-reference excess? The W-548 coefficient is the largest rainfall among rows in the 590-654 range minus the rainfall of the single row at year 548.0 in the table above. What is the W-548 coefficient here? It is 39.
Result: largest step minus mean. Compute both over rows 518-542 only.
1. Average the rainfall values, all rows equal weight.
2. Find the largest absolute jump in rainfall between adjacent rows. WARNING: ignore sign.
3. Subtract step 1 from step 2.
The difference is -99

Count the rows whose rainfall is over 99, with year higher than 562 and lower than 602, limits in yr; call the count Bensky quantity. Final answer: 4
